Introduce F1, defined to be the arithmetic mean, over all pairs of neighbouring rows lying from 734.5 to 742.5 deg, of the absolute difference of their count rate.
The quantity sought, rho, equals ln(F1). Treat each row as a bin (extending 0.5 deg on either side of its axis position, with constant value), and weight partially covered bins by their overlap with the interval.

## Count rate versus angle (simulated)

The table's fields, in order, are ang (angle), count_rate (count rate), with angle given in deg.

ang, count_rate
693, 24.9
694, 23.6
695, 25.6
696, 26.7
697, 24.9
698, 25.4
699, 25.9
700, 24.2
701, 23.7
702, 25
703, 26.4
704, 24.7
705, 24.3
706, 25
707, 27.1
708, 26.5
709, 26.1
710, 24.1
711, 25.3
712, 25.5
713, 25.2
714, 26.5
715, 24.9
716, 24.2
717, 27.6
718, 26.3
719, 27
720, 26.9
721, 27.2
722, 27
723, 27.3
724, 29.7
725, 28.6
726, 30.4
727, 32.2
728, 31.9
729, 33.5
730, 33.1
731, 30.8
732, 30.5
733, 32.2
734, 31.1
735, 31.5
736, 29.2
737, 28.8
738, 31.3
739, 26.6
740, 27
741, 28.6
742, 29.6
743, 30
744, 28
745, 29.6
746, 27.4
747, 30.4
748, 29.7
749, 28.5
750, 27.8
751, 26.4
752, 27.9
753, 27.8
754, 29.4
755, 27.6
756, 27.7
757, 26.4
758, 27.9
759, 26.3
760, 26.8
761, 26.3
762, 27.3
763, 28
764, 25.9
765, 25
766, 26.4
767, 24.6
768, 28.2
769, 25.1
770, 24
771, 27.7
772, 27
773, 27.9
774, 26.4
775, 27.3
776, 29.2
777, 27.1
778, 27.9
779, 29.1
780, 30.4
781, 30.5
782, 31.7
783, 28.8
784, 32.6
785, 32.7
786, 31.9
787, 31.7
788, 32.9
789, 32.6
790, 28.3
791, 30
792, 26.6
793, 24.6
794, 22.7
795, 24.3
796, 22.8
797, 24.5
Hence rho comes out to 0.6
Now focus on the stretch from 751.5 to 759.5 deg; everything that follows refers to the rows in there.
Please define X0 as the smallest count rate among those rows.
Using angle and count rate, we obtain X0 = 26.3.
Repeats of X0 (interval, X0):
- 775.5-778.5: 27.1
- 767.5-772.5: 24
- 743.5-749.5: 27.4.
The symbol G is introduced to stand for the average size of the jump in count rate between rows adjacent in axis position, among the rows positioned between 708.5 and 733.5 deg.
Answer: 1.14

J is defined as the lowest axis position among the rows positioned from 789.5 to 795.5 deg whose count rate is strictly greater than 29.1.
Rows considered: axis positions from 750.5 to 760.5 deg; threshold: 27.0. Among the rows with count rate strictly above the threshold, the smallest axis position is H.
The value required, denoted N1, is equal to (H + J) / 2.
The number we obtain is 771.5 deg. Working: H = 752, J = 791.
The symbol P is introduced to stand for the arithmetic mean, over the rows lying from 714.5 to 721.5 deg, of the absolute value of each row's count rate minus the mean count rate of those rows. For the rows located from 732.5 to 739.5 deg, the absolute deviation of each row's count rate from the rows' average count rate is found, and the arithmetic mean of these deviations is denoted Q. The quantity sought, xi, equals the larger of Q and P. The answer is 1.6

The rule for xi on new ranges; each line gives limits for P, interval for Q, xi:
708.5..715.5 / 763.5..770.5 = 1.1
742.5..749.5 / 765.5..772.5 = 1.4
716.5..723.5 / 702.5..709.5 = 0.9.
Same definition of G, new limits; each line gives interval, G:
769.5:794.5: 1.62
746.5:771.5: 1.41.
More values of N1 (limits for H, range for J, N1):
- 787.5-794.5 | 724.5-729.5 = 757.0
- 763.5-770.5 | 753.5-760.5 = 761.0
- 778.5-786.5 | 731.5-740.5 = 755.5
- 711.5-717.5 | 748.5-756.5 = 735.5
